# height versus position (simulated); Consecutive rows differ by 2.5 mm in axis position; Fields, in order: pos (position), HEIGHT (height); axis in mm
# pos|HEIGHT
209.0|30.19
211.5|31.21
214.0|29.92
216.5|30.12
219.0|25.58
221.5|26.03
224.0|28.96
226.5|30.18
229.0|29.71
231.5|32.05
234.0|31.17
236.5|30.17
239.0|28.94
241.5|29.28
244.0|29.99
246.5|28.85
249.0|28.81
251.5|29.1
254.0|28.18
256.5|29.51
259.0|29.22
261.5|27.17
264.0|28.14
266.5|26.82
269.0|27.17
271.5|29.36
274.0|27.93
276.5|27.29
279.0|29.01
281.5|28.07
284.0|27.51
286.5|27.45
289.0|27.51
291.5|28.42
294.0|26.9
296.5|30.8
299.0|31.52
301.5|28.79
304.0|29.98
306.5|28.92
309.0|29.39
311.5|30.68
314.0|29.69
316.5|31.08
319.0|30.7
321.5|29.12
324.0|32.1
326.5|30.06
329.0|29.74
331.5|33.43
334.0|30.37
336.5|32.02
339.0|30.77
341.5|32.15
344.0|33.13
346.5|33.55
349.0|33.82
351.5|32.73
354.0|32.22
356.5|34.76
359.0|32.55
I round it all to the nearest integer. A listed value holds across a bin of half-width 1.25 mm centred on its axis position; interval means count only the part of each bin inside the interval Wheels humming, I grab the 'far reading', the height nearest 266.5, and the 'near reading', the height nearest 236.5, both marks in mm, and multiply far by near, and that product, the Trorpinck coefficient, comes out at 809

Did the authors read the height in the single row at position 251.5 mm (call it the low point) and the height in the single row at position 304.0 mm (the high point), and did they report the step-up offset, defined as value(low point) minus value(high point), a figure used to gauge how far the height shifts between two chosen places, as -0.9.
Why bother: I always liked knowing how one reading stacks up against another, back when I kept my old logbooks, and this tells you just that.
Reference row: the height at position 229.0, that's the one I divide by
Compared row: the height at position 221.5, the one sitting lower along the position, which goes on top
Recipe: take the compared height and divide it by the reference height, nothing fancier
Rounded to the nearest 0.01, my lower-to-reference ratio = 0.88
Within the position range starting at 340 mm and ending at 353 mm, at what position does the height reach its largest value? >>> 349.0 mm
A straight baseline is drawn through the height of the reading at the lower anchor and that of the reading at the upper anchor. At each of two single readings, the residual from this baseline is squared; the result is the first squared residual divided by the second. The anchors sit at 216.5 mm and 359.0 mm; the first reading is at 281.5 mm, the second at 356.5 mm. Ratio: 2.0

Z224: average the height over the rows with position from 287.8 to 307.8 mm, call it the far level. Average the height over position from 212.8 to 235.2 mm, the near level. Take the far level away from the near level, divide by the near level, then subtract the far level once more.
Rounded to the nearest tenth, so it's -29.1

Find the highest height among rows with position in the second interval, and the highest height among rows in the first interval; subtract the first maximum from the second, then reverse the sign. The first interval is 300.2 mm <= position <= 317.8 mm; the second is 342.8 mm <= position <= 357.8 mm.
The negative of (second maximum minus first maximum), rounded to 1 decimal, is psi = -3.7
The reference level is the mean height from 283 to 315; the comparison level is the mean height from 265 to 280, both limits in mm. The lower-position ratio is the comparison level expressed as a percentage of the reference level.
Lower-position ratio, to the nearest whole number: 96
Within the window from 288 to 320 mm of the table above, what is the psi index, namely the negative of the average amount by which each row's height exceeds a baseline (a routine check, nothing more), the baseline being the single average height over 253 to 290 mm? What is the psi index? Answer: -1.5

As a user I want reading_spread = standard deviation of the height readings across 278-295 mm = 0.7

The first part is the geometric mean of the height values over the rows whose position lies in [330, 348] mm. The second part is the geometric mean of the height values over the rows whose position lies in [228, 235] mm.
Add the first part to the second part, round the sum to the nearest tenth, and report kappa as 63.1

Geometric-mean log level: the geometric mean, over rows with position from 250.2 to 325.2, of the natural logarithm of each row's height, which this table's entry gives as 3.363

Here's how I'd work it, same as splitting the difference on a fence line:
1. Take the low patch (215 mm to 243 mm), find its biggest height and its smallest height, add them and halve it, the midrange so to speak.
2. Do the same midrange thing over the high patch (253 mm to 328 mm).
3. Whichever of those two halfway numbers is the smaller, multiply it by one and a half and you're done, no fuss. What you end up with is 43.2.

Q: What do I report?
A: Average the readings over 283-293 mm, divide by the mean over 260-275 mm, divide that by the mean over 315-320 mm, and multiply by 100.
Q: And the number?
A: 3.23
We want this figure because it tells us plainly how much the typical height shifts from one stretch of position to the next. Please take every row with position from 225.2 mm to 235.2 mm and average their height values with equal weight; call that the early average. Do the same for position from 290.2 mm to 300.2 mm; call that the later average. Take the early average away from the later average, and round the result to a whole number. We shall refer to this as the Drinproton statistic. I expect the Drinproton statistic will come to -1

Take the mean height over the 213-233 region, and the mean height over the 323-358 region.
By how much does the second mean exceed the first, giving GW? 3.1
